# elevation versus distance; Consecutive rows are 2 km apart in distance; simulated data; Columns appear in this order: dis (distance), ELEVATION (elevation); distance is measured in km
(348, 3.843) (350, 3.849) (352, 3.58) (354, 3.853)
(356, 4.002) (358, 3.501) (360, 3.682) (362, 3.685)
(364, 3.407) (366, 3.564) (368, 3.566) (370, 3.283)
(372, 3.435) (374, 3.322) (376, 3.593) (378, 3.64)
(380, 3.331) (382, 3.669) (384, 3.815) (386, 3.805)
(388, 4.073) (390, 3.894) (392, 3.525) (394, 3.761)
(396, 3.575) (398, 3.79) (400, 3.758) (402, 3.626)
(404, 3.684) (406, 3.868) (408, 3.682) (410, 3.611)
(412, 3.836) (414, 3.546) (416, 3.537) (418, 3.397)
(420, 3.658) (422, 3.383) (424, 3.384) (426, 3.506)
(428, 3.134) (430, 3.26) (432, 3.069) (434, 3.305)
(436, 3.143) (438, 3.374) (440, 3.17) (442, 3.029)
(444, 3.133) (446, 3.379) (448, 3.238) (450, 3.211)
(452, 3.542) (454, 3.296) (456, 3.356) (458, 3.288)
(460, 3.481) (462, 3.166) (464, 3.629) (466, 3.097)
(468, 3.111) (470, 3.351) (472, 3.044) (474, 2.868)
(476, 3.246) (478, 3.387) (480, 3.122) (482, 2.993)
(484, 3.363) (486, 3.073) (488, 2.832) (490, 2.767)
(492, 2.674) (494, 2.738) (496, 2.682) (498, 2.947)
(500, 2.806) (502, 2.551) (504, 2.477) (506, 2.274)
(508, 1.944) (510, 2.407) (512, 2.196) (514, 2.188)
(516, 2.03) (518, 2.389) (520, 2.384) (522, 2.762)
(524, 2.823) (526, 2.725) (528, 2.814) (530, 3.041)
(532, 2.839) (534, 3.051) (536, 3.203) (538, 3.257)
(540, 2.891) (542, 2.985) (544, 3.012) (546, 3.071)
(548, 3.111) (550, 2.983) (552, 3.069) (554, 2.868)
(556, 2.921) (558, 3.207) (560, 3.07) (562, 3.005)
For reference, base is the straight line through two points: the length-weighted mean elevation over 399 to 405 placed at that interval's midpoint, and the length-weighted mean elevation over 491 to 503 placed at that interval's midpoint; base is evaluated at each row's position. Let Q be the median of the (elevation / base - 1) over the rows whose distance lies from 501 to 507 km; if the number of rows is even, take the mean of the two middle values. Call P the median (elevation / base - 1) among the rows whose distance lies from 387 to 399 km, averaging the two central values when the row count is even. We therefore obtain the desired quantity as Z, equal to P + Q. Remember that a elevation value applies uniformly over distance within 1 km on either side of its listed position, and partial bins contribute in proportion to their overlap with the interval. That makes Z -0.063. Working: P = 0.007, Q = -0.07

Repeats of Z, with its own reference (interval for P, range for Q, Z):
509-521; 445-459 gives -0.069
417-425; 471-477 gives -0.007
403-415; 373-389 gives -0.056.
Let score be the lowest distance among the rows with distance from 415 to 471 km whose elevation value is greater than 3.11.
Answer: 416 km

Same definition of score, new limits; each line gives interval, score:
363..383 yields 364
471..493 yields 476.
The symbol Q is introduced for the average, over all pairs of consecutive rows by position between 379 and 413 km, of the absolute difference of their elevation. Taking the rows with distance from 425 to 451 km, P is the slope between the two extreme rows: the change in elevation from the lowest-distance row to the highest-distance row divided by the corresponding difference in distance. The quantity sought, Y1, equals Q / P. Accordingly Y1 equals -14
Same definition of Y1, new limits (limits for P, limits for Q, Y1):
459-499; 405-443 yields -13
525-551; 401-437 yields 16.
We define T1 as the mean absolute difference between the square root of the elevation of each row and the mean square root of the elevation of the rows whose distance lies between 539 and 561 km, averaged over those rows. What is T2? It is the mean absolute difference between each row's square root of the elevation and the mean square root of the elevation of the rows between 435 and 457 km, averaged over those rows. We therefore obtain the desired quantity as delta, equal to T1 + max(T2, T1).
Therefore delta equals 0.055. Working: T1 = 0.023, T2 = 0.0323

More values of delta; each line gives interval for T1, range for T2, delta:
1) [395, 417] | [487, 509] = 0.093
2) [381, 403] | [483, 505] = 0.081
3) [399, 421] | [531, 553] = 0.053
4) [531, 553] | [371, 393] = 0.075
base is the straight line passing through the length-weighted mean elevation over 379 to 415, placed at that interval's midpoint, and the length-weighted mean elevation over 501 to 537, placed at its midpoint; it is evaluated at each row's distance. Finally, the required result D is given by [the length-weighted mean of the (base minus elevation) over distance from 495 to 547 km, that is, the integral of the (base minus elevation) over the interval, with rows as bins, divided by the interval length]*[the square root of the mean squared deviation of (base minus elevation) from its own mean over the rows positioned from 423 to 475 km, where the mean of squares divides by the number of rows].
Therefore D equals -0.03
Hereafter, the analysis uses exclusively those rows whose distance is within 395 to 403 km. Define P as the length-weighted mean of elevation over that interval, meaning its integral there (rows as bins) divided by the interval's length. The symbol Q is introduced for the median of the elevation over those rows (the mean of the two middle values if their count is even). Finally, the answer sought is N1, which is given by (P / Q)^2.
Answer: 0.997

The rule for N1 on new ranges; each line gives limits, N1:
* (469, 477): 0.989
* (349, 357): 0.984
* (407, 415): 1.012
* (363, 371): 0.983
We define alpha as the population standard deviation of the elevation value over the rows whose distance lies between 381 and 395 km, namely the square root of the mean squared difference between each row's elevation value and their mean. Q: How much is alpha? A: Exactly 0.16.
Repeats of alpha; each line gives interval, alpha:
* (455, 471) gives 0.17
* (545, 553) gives 0.05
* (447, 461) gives 0.11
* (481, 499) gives 0.21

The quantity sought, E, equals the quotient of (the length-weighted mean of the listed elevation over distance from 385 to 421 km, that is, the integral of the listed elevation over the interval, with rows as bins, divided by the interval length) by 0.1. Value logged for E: 37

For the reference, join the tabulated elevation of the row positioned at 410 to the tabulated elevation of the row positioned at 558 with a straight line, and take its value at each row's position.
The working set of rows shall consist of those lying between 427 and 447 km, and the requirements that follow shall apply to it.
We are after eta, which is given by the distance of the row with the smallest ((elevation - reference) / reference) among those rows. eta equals 442 km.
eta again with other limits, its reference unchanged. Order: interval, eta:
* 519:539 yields 520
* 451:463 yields 462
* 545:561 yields 554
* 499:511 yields 508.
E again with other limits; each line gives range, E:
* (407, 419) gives 36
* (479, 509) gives 27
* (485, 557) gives 27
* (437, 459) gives 33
